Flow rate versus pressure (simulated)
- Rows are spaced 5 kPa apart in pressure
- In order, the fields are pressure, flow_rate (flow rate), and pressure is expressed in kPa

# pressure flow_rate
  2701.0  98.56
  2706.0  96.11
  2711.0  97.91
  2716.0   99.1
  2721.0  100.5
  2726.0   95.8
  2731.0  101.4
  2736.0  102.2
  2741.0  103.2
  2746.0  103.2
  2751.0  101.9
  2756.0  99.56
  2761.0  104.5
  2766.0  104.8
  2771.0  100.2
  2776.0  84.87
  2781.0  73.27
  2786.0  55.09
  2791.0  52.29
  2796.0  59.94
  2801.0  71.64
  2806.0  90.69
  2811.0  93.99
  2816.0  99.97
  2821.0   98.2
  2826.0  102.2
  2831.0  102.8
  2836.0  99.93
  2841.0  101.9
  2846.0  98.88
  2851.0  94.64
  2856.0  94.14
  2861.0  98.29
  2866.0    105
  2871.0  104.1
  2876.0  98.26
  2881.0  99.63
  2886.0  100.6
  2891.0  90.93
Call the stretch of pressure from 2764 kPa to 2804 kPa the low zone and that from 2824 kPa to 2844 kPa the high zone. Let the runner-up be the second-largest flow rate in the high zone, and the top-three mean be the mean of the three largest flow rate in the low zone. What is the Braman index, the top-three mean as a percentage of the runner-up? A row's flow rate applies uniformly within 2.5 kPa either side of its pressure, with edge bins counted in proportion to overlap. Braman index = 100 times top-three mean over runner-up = 95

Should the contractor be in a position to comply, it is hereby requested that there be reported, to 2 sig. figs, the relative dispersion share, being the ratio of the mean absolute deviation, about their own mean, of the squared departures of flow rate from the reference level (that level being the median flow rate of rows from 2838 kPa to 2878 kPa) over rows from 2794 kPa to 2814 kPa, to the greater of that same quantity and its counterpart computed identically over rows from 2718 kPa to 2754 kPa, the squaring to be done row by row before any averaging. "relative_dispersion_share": 1.0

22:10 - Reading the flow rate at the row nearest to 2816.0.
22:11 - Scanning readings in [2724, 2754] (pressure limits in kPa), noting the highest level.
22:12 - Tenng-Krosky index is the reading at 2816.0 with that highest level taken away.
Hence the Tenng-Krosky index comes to -3.2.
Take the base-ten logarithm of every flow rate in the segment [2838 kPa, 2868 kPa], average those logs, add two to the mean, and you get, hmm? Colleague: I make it 3.994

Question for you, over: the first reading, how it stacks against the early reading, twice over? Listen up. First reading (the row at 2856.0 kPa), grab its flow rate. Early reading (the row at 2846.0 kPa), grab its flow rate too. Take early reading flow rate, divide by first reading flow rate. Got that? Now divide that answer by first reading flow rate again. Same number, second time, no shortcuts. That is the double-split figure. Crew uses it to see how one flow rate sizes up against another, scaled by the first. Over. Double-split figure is 0.0112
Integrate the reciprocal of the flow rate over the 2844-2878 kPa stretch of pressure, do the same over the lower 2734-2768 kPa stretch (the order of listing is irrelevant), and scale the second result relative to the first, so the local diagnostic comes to 0.96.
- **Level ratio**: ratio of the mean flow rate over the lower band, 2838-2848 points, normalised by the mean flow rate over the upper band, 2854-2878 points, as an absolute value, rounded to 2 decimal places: 1.00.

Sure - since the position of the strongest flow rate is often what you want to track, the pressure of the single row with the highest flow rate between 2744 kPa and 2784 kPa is 2766.0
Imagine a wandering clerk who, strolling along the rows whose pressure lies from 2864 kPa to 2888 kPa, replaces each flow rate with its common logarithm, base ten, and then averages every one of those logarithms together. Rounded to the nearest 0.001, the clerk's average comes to 2.006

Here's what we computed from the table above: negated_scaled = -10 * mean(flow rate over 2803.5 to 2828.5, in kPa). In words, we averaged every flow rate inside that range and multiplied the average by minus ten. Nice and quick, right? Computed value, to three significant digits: -970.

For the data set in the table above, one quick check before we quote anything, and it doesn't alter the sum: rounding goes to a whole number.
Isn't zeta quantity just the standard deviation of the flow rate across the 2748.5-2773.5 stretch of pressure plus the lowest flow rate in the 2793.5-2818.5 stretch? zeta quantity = 62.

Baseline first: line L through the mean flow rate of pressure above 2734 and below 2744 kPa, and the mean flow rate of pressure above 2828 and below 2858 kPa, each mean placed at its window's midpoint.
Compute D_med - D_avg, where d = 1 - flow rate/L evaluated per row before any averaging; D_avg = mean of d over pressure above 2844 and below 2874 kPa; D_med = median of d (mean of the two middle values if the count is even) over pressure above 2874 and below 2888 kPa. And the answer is -0.013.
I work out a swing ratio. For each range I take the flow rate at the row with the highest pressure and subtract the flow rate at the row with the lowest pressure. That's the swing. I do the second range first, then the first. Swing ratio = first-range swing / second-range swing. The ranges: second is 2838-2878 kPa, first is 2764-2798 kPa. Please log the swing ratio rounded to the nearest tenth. 12.3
